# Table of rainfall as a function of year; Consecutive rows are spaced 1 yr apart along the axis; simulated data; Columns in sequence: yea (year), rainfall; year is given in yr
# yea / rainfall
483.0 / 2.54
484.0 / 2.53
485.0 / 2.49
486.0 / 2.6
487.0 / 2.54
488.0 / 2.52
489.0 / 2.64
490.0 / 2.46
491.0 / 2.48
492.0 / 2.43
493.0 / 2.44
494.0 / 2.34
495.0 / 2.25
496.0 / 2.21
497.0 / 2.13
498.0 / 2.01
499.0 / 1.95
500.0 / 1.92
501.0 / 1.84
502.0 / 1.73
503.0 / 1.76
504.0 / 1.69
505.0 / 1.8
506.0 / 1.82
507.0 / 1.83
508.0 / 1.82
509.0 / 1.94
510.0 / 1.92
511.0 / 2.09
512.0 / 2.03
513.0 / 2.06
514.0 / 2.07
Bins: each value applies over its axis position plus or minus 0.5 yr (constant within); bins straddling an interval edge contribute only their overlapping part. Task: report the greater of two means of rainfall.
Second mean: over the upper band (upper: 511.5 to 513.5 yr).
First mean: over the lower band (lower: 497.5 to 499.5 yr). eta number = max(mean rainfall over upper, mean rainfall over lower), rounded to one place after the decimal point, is 2.0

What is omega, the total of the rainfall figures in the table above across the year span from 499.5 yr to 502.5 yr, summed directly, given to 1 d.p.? 5.5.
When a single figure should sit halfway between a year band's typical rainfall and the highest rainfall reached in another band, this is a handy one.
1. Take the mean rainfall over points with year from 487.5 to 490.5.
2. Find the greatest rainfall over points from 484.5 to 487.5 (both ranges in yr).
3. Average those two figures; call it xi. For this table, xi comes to 2.57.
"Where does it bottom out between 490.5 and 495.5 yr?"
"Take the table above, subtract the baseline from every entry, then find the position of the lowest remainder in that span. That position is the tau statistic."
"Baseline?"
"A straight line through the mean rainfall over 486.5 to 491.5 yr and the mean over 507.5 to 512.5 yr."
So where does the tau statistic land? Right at 495.0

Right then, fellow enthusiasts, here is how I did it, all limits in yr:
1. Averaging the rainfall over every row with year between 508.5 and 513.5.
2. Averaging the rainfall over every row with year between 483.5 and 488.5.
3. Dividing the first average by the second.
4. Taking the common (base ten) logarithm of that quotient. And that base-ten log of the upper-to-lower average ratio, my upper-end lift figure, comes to -0.10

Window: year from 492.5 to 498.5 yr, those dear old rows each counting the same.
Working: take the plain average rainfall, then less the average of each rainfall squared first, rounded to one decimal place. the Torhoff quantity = -2.8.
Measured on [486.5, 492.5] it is -3.8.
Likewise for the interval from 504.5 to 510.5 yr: -1.6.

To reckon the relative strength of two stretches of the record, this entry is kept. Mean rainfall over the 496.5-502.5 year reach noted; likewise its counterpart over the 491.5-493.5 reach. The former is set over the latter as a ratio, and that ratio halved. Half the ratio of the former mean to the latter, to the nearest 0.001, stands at 0.396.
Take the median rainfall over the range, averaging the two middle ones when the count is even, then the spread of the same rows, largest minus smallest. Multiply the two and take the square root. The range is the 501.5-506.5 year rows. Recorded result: 0.48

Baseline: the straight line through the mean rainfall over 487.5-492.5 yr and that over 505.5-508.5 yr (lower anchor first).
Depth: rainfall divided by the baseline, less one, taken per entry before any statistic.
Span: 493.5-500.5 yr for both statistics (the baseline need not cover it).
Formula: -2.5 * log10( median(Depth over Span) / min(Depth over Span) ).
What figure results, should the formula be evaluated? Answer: 0.8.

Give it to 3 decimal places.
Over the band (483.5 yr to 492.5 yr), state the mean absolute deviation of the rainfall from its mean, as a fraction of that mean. 0.020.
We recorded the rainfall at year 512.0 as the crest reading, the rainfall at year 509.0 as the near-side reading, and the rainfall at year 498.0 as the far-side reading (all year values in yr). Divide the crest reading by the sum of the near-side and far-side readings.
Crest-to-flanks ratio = 0.51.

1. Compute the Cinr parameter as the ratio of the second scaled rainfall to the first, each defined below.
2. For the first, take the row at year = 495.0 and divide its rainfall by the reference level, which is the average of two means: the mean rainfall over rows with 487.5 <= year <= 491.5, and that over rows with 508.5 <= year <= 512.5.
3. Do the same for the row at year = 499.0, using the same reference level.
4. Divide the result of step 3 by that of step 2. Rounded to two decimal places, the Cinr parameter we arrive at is 0.87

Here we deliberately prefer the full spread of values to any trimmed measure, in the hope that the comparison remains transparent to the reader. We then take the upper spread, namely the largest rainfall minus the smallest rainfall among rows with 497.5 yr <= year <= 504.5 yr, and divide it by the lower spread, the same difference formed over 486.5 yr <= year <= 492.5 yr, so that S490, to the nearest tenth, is 1.5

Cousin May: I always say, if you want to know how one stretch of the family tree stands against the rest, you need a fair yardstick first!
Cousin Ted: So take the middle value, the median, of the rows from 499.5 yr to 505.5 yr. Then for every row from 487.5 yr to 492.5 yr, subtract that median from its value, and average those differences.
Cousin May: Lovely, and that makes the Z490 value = 0.73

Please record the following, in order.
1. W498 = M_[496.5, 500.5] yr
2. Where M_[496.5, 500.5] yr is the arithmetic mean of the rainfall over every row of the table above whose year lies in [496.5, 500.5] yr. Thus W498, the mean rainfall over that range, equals 2.00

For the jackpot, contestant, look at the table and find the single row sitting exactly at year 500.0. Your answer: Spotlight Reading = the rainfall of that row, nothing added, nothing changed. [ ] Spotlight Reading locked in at 1.92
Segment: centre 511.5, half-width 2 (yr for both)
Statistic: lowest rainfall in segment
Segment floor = 1.92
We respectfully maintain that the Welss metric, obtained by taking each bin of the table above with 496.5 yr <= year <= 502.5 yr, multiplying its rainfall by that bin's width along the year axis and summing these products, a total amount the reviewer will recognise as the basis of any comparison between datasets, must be 11.6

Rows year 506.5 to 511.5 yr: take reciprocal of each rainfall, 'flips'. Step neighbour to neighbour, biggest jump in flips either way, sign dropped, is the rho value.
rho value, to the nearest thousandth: 0.042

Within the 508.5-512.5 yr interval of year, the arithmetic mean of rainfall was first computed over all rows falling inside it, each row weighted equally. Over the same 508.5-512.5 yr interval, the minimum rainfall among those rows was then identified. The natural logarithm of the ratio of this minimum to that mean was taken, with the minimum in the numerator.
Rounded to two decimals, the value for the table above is -0.04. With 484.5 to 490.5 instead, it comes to -0.03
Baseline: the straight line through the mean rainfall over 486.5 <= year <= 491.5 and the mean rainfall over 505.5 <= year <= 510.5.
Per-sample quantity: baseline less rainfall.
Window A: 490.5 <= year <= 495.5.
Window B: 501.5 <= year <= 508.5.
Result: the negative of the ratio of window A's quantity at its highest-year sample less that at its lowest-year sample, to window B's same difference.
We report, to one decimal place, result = 0.3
